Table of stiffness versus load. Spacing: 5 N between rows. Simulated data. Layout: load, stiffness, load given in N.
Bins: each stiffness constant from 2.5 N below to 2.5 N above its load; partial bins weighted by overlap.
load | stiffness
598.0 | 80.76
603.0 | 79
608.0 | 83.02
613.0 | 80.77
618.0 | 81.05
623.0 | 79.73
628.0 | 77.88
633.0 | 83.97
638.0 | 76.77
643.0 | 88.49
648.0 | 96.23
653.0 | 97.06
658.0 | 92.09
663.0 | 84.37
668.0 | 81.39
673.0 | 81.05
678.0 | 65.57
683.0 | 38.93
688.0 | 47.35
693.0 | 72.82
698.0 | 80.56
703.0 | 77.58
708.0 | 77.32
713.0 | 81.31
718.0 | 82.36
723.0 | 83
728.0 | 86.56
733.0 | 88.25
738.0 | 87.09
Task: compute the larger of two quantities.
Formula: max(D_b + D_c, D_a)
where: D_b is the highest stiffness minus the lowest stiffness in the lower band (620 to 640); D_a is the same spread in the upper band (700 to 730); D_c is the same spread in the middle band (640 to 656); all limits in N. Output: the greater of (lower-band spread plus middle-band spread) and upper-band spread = 16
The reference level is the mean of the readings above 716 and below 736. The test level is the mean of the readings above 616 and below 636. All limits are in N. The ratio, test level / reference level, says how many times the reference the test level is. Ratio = 0.95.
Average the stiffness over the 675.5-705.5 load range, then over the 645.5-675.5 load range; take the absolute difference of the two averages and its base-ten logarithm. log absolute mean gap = 1.4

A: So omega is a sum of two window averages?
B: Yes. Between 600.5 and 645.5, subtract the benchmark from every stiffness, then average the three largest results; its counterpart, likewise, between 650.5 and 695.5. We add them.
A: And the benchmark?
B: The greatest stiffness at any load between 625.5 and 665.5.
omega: -18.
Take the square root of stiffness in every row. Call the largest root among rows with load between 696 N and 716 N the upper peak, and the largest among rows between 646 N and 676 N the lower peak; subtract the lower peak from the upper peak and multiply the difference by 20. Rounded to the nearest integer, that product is -17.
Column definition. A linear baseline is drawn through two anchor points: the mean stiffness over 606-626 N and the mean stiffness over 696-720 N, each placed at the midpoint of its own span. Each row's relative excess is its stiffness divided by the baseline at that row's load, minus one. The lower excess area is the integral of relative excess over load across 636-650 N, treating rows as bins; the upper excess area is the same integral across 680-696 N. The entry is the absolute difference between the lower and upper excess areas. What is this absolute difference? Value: 6.3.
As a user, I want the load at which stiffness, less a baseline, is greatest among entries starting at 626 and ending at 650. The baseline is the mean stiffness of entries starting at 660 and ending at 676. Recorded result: 648.0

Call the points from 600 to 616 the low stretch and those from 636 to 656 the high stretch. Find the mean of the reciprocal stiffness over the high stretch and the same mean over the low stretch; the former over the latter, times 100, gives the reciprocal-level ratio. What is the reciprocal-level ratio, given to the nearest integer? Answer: 91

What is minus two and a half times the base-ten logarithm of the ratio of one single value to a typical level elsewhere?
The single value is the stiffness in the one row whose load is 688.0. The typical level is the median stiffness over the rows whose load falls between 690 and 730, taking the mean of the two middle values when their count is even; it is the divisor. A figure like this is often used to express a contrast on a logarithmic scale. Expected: 0.58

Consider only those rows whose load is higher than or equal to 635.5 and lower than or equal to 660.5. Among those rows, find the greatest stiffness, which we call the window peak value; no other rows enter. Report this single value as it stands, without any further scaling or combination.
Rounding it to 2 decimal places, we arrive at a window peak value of 97.06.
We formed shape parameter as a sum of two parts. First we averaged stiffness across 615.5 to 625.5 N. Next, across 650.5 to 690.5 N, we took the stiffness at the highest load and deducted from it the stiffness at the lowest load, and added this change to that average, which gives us 30.7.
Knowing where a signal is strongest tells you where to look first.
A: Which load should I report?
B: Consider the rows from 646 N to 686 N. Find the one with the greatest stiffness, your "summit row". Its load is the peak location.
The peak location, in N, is 653.0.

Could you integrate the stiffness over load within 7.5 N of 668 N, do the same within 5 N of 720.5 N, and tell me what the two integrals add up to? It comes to 2061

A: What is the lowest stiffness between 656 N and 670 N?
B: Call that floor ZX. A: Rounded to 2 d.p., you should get 81.39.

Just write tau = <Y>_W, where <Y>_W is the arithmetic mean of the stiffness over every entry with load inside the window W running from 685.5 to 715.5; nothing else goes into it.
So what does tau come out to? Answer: 73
